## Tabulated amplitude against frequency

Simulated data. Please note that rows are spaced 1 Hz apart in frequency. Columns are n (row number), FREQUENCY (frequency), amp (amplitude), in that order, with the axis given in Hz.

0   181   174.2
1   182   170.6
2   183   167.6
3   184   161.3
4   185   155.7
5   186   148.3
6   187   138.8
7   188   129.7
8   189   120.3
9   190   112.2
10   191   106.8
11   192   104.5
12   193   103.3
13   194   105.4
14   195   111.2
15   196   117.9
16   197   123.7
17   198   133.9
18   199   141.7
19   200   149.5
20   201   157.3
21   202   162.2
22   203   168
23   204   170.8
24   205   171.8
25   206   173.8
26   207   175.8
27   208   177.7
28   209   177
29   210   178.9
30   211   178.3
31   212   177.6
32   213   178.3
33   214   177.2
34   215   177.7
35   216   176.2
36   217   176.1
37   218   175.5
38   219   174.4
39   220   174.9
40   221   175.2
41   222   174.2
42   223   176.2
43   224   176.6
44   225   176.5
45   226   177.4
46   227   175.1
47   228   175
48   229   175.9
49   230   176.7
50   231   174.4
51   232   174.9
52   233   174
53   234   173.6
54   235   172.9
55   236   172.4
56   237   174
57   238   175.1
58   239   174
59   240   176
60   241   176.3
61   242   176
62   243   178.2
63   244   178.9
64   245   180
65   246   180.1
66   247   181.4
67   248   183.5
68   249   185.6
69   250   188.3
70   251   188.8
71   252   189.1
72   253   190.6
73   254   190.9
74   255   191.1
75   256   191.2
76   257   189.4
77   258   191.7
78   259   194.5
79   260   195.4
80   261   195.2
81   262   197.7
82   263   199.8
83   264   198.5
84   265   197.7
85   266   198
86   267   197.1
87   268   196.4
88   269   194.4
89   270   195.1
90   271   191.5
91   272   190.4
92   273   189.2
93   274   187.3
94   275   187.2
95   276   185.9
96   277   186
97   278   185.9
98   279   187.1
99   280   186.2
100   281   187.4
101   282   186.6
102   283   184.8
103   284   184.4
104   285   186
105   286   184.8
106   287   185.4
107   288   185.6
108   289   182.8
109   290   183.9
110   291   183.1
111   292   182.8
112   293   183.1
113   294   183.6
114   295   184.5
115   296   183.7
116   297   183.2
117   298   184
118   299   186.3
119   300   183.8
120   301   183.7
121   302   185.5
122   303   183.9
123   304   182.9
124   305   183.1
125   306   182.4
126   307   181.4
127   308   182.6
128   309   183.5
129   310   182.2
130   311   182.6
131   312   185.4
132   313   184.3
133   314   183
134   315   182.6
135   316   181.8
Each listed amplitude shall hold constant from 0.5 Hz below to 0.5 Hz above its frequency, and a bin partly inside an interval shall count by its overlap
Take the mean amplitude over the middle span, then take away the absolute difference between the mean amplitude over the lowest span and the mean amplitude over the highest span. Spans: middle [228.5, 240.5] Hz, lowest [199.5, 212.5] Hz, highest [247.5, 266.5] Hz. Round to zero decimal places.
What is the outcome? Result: 153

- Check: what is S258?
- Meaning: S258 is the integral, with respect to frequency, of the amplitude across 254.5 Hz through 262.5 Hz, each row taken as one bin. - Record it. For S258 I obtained 1546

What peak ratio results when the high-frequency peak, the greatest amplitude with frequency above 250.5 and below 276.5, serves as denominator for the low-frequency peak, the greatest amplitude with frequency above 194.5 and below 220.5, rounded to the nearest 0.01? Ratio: 0.90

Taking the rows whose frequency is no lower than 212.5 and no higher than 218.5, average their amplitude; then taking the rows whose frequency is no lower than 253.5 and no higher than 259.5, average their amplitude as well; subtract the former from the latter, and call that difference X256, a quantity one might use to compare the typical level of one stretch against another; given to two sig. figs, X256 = 15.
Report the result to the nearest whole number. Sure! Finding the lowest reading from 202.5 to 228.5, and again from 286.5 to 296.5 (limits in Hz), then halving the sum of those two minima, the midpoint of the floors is 175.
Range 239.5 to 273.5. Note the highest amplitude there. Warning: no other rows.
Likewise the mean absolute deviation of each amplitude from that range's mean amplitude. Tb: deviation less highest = -194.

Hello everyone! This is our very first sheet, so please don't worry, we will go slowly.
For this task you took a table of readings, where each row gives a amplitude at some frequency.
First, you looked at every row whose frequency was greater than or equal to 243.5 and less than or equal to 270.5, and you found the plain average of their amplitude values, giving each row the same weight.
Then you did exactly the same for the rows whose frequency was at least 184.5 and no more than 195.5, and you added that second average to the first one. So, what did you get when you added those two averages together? 313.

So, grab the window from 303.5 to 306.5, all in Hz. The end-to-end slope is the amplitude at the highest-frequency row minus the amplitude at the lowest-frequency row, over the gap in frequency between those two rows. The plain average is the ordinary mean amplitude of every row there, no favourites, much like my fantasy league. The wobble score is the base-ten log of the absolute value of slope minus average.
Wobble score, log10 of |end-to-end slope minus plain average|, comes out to 2.26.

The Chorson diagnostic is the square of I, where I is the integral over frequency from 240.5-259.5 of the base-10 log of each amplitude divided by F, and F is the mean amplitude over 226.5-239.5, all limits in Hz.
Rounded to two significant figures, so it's 0.25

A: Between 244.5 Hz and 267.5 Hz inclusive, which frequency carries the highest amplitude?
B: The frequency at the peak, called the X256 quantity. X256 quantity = 263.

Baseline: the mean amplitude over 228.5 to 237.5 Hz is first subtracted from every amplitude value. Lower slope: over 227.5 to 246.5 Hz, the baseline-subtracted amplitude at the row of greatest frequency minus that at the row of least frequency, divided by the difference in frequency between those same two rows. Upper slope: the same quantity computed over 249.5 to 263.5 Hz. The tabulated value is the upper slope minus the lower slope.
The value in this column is 0.6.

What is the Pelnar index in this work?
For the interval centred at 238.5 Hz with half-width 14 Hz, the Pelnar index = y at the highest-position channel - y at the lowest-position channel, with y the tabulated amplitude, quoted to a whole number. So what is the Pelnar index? 13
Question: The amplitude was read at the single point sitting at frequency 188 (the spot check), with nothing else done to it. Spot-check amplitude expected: 129.7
